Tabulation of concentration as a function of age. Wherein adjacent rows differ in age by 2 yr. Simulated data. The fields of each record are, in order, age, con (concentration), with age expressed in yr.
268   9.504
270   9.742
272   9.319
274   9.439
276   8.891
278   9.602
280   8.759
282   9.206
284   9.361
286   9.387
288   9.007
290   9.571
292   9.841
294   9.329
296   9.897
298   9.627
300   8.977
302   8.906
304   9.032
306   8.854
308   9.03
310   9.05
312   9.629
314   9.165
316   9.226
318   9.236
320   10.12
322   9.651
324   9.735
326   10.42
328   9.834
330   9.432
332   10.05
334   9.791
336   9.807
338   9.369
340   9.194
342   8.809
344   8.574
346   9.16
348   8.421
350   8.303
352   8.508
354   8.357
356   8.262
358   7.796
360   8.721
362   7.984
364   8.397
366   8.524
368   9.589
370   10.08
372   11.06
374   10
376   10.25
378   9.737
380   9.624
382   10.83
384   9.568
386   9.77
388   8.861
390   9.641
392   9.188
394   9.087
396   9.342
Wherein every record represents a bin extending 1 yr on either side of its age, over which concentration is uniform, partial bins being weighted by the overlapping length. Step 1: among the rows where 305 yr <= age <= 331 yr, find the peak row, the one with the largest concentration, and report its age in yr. 326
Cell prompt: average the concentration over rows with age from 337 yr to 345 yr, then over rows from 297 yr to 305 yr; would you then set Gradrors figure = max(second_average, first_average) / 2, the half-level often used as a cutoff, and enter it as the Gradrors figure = 4.57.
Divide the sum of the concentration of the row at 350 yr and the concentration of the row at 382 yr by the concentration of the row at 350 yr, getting 2.30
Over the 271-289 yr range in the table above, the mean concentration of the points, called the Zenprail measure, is 9.22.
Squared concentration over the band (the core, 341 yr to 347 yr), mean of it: 78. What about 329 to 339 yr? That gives 94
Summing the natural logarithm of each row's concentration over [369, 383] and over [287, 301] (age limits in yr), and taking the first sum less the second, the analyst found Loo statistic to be 0.5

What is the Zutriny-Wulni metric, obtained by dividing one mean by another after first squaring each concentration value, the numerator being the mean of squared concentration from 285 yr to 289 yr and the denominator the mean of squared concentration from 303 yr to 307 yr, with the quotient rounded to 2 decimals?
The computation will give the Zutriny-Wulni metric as 1.06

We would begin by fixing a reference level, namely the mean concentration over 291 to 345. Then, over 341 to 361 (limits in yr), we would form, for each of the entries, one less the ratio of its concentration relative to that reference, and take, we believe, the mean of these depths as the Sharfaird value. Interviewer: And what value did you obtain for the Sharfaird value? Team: 0.10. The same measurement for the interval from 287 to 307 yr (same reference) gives 0.01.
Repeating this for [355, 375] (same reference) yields 0.04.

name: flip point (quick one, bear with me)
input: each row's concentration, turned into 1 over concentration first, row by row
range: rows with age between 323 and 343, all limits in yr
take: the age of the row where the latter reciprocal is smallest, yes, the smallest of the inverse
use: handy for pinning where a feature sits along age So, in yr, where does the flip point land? 326 yr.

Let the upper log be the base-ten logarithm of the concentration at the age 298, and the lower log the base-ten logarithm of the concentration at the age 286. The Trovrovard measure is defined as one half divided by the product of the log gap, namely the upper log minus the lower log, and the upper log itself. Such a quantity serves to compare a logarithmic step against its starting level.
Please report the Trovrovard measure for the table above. 46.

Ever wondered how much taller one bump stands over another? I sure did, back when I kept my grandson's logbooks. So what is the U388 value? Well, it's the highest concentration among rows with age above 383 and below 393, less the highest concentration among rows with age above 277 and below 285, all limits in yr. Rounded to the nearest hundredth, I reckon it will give 0.17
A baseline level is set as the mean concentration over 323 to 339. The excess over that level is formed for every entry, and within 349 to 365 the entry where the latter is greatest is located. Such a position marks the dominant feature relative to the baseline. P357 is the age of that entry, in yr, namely 360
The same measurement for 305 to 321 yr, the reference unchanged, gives 320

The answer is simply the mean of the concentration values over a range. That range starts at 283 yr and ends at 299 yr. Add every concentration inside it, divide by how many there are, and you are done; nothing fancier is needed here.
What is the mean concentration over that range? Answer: 9.50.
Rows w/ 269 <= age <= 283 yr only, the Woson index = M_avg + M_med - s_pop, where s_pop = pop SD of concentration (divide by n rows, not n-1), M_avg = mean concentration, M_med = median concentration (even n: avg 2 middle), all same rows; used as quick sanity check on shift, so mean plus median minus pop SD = 18.3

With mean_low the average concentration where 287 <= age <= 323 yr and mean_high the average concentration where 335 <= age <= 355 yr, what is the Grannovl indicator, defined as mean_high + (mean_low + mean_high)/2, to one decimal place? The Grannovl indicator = 17.9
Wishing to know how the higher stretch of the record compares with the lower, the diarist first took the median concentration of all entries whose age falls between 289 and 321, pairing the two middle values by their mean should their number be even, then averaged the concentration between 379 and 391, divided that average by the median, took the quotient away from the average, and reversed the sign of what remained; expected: -8.66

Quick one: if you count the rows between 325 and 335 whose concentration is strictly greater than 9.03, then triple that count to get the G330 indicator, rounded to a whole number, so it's 15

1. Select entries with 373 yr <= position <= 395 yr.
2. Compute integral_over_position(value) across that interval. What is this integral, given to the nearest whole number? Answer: 213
